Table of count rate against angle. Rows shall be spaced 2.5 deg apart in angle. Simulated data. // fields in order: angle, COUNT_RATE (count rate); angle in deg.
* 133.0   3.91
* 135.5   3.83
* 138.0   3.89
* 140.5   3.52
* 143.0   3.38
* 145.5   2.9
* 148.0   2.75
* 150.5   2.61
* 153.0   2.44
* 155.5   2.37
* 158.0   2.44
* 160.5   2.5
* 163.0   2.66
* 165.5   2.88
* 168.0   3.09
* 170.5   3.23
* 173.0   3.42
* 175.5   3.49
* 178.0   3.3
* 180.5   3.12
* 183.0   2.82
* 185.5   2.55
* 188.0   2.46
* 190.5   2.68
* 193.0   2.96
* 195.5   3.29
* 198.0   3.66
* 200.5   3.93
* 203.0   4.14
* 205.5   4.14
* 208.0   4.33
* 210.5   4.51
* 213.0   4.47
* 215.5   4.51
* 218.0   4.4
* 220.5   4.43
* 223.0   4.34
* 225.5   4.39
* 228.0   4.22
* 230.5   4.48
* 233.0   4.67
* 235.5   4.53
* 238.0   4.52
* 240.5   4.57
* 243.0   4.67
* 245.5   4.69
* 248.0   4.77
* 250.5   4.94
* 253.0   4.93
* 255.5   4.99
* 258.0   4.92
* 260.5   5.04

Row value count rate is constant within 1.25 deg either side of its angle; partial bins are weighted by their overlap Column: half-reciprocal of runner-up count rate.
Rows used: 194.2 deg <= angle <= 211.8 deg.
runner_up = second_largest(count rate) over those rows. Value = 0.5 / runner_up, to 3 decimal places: 0.115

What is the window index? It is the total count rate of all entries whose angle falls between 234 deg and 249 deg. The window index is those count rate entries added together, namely 28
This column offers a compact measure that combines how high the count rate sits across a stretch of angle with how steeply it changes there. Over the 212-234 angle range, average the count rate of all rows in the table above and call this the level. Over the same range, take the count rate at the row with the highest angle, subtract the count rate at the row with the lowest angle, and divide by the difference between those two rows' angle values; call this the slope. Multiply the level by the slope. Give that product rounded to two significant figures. 0.044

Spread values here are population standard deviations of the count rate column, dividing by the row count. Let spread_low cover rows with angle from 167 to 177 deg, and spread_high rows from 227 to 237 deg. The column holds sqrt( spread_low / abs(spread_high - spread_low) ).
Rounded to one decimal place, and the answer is 5.4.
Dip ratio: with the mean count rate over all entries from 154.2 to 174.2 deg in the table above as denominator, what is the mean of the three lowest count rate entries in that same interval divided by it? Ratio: 0.86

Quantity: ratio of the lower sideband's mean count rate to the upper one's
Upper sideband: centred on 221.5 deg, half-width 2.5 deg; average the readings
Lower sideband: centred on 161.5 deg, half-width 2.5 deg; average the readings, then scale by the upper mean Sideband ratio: 0.59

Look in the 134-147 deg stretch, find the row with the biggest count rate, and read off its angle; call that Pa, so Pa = 138.0 deg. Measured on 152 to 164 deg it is 163.0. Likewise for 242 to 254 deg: 250.5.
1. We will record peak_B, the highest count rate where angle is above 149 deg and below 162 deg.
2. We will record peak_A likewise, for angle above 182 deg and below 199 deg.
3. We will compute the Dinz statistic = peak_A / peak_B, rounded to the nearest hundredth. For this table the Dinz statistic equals 1.40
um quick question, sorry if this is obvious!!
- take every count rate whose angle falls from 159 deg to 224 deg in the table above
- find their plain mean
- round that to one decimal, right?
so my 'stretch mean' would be 3.5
